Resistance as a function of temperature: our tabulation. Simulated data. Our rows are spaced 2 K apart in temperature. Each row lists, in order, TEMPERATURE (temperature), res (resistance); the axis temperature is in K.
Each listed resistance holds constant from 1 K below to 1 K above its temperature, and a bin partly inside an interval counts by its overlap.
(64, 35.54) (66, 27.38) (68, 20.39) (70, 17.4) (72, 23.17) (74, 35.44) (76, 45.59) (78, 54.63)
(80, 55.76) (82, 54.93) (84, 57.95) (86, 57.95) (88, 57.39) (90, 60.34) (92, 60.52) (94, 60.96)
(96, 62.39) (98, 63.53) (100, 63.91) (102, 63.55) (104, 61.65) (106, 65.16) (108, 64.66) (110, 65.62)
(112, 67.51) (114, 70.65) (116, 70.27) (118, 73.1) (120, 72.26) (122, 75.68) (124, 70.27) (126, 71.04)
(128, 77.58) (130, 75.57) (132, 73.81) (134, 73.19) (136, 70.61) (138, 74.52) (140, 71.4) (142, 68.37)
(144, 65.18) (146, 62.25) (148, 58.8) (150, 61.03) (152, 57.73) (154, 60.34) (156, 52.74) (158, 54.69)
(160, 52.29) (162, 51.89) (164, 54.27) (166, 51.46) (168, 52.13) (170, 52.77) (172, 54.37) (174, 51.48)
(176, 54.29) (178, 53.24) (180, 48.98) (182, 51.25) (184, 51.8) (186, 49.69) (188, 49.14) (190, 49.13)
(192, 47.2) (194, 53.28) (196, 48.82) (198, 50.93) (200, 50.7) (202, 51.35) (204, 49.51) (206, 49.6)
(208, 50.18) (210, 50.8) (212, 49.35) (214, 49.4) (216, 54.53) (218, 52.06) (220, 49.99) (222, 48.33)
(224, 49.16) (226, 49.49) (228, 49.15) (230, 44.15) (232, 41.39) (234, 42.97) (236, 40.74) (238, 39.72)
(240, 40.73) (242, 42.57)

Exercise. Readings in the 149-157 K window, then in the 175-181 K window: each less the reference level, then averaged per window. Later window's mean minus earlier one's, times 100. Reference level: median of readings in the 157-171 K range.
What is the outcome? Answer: -579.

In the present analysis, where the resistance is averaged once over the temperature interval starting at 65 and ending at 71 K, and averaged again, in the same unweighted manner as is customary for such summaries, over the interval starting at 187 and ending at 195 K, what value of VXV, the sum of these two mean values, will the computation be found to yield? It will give 71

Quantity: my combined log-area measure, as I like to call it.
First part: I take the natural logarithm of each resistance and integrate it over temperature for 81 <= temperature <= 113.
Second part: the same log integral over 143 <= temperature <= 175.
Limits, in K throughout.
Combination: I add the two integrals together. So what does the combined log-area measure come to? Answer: 261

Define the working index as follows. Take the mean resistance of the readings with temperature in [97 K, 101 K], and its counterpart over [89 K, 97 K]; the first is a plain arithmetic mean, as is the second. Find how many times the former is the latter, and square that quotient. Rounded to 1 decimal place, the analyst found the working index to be 1.1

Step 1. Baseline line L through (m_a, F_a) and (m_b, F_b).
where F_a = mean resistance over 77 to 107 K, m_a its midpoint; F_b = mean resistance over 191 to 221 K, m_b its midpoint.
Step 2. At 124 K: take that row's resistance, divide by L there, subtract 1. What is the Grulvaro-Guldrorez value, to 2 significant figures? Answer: 0.22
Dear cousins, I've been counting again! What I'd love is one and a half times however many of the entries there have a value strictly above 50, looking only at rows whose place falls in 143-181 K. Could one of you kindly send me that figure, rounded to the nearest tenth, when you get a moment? 27.0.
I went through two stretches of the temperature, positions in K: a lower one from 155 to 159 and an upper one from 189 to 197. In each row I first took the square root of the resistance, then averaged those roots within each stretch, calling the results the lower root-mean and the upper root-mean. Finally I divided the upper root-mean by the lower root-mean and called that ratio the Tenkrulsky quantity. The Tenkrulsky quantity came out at 0.96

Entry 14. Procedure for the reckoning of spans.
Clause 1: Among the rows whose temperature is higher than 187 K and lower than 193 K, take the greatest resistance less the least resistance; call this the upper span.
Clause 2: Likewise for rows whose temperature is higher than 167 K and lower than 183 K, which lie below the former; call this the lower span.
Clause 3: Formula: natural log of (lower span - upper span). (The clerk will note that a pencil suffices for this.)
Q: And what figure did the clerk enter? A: 1.2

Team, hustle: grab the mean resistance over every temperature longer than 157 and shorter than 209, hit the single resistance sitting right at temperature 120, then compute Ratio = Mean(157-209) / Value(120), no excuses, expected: 0.71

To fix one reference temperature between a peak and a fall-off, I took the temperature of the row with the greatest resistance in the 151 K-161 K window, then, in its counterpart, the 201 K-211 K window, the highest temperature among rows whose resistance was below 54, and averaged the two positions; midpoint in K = 182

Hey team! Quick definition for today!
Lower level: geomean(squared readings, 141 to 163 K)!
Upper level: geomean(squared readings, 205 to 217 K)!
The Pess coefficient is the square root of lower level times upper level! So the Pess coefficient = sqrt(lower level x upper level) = 2958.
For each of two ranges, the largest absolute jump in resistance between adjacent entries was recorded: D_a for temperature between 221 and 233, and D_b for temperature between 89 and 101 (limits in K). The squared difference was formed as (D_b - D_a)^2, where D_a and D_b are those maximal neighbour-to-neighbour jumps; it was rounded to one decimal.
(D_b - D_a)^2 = 12.7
